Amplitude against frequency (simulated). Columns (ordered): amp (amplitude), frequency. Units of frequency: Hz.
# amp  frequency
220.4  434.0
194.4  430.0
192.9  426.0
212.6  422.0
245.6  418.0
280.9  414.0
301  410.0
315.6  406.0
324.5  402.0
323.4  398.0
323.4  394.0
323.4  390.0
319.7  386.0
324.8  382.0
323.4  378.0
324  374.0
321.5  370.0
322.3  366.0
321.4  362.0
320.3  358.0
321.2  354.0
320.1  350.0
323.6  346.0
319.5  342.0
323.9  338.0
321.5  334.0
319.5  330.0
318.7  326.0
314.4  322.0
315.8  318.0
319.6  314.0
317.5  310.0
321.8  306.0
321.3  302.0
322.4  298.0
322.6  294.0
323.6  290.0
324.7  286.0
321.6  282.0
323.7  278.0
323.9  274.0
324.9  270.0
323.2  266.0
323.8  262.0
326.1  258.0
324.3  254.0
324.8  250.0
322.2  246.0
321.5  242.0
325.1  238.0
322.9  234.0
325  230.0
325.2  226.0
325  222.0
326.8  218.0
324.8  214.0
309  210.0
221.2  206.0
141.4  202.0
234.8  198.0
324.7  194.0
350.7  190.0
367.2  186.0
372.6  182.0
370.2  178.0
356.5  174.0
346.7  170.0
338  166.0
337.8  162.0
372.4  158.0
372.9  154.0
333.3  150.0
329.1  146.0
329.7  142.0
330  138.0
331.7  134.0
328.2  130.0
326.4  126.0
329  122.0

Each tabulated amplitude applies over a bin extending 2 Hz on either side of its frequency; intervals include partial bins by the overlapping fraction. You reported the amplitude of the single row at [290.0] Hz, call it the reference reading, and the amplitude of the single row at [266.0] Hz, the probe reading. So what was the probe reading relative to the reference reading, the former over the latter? 1.00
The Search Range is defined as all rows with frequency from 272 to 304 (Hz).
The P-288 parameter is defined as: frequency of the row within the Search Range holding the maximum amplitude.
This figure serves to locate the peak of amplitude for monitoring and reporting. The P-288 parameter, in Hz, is 286.0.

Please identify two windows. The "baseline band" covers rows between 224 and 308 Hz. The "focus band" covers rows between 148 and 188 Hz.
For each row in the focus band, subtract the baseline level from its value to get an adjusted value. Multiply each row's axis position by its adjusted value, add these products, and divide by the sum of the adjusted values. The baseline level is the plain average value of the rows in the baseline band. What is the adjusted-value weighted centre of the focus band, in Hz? 170.1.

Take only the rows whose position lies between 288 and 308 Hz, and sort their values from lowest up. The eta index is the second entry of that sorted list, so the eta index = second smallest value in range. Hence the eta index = 321.8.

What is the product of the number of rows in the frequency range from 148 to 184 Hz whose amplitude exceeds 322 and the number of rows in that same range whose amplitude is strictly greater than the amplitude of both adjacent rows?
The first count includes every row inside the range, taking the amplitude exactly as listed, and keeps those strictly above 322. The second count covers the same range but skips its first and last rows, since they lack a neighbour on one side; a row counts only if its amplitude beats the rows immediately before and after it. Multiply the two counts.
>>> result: 9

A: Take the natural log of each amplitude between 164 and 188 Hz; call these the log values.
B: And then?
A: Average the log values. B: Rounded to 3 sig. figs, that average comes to 5.88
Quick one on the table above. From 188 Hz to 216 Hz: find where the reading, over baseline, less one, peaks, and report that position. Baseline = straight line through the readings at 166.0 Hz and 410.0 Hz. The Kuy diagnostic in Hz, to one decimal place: 190.0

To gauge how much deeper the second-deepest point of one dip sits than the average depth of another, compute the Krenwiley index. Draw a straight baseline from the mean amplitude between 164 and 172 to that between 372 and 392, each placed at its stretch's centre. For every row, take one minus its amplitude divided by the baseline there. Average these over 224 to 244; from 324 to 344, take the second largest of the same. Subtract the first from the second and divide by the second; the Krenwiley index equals -0.47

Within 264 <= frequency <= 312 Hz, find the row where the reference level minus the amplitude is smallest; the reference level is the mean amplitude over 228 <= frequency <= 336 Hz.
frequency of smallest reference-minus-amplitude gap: 270.0 Hz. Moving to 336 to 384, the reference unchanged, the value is 382.0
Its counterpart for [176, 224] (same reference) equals 182.0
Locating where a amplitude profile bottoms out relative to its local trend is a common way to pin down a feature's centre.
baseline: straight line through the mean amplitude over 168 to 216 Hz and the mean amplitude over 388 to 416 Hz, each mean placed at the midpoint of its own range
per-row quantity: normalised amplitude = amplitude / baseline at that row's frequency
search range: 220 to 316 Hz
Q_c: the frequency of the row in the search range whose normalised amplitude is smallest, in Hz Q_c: 310.0 Hz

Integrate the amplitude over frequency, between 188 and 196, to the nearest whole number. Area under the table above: 2702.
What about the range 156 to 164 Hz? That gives 2841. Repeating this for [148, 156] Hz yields 2825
